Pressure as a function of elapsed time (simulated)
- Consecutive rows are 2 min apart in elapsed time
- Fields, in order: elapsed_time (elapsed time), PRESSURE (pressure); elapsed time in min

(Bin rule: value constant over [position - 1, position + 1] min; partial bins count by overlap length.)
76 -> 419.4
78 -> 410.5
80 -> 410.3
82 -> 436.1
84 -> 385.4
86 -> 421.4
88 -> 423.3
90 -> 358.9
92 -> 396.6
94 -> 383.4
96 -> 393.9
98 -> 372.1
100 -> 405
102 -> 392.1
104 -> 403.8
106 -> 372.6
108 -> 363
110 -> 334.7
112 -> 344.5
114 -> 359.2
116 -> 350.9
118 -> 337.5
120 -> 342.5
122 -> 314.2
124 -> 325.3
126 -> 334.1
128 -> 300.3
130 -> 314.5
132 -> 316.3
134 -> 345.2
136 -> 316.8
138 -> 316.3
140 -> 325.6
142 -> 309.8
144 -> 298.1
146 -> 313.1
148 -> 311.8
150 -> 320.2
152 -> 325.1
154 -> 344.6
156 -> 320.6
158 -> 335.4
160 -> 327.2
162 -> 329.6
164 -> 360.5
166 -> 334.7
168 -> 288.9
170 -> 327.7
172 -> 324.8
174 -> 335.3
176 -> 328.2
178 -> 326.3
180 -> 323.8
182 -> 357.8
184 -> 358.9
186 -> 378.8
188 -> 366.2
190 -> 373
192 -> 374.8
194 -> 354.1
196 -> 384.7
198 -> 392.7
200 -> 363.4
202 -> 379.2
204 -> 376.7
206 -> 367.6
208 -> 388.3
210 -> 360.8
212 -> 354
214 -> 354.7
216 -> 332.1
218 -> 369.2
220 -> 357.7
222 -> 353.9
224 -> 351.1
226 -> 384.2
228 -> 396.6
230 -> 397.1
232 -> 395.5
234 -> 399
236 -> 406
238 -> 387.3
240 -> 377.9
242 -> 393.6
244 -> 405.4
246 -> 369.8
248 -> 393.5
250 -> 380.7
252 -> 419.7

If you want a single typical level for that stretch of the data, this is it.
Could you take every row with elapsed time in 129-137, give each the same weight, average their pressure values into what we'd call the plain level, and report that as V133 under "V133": 323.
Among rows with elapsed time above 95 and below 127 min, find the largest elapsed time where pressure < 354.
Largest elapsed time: 126 min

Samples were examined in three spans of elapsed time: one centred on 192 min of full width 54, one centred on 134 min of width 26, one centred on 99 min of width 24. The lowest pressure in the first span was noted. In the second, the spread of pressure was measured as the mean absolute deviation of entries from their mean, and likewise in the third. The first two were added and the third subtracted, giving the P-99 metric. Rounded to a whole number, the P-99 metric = 279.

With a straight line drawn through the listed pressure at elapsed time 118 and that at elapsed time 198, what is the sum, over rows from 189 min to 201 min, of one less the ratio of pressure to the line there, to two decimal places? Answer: 0.26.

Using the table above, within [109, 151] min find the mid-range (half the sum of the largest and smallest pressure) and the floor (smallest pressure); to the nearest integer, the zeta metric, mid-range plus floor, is 627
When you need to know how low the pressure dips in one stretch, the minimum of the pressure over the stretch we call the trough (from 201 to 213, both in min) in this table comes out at 354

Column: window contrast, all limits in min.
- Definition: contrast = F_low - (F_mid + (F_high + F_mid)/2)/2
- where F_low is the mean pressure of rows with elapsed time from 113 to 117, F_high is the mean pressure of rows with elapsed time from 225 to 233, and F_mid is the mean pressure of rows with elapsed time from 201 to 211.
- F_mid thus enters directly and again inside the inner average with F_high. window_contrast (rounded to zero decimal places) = -24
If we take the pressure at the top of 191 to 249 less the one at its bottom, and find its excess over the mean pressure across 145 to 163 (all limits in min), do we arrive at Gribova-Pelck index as -307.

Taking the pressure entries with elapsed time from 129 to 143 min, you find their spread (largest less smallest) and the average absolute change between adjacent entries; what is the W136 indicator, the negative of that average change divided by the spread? -0.40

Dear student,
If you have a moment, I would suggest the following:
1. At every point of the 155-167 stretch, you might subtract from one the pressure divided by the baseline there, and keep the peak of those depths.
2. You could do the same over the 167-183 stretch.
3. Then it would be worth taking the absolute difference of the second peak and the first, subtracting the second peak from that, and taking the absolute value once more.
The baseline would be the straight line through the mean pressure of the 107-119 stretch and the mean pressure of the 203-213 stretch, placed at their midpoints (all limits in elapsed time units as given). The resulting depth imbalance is 0.10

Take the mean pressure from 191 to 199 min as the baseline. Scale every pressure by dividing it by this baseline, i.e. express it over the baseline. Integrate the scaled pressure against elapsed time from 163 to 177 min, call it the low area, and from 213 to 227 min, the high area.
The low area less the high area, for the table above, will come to -1.1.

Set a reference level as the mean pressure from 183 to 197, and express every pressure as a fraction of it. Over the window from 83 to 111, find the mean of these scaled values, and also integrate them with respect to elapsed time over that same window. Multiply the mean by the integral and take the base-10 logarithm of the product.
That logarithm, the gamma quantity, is 1.48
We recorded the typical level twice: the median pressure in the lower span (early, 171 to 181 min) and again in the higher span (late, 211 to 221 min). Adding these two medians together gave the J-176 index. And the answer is 681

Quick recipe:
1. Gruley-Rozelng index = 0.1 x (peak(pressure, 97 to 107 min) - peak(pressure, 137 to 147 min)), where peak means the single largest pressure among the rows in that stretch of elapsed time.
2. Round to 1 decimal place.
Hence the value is 7.9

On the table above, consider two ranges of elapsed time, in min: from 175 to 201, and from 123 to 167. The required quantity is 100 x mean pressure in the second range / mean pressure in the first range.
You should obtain 90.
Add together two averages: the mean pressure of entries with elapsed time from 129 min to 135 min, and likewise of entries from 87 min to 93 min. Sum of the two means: 718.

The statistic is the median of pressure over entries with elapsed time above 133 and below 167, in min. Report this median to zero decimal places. 325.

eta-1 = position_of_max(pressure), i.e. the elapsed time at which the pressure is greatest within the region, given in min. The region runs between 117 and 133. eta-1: 120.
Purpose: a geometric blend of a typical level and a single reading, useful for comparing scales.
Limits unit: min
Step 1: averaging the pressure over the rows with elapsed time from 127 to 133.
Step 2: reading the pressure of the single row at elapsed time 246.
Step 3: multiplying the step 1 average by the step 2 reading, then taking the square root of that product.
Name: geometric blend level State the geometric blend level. 339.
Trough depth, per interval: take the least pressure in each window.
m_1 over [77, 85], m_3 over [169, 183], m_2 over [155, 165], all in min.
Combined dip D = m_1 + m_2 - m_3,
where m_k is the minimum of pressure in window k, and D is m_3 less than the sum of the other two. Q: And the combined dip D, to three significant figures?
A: 382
